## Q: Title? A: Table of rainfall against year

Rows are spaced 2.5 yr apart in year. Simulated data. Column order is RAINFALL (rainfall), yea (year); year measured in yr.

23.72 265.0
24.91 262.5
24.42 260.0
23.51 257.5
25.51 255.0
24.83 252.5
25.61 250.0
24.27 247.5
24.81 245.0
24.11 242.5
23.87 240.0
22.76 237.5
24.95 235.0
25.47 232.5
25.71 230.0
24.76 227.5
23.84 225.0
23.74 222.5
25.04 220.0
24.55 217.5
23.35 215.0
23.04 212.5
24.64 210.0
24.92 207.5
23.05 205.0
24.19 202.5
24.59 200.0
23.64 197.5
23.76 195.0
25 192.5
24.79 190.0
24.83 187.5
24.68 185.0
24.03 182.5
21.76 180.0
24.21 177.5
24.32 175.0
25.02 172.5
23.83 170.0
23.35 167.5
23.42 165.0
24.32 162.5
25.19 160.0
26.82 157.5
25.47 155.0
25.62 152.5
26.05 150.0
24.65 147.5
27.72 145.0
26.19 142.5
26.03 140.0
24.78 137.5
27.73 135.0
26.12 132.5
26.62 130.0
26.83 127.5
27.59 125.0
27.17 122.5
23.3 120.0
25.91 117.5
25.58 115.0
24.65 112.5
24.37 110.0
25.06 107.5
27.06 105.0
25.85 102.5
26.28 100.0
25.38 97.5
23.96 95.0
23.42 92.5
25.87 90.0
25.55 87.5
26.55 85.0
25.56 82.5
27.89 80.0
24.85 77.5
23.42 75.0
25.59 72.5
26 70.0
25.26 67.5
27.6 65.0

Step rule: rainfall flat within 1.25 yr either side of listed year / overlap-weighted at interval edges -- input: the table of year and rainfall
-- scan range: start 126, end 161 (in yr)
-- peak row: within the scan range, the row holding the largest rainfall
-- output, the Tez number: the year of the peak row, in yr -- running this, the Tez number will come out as 135.0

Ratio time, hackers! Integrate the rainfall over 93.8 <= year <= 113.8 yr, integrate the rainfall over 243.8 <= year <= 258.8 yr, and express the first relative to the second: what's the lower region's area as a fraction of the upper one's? 1.36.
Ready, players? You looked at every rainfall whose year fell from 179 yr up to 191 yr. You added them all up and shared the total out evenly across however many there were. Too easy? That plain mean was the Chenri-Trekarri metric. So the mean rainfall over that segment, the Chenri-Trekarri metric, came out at 24.0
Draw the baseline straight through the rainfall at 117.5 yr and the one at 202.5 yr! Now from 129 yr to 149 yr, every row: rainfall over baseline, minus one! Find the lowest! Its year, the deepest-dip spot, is 137.5 yr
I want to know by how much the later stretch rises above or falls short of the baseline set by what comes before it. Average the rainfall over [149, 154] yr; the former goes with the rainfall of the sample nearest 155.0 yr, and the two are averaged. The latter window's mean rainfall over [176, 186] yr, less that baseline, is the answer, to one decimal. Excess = -2.0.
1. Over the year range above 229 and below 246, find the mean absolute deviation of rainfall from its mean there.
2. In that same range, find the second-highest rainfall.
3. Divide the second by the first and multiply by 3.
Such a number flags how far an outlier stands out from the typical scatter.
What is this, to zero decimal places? 94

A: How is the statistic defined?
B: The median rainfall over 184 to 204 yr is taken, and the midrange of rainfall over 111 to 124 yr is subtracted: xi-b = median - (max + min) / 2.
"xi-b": -0.60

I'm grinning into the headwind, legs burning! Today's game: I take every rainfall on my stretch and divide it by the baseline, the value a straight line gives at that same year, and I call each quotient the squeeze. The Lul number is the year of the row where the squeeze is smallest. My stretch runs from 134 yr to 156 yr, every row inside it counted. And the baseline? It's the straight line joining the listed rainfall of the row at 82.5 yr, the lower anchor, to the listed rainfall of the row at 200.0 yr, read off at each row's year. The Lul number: 147.5 yr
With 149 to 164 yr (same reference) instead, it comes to 162.5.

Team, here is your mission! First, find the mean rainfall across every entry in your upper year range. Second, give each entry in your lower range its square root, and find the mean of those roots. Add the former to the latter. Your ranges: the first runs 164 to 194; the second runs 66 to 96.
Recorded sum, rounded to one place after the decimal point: 29.1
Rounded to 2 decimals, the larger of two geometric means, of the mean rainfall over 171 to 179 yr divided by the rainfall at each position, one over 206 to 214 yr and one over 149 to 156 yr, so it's 1.01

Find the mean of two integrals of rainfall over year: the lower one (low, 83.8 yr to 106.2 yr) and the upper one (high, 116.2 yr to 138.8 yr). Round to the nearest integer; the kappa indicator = 582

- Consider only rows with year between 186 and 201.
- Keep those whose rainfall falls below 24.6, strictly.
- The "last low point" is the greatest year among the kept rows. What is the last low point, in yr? 200.0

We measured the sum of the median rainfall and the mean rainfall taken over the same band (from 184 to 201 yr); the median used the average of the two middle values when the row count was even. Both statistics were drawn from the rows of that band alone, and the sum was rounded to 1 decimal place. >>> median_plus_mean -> 49.1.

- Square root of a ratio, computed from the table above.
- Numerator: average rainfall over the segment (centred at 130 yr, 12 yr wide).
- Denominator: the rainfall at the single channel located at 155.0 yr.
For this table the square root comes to 1.03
